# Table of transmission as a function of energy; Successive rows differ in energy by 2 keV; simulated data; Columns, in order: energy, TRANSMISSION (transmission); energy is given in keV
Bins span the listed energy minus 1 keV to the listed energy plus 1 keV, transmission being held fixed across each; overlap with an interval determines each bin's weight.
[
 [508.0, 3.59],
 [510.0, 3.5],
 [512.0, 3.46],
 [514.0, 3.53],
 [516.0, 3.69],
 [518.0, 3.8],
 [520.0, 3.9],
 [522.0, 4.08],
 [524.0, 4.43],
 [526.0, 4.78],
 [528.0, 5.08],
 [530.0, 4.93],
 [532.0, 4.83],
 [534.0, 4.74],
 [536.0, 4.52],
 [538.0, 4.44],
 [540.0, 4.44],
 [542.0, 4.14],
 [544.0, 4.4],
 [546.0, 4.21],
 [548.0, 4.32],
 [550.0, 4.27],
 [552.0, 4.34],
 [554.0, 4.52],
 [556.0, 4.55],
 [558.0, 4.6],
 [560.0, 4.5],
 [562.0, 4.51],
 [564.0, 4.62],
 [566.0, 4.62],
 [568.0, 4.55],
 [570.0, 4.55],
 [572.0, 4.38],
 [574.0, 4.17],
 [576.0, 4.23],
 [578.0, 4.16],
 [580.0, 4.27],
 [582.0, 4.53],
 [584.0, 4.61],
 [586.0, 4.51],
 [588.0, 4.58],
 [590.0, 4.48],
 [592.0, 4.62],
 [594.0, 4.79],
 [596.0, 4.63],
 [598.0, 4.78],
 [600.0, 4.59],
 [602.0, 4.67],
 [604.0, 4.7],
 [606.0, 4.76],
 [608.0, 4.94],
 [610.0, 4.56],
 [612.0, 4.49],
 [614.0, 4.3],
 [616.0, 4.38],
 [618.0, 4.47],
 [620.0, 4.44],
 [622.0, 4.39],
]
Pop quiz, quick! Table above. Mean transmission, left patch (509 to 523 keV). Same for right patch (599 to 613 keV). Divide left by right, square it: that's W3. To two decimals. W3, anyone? 0.63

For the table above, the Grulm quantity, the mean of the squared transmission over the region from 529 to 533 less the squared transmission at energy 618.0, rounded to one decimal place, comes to 3.8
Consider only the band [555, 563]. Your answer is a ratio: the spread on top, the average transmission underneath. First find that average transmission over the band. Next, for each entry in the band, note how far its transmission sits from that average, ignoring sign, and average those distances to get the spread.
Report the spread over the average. 0.008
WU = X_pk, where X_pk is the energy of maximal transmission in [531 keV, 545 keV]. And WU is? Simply 532.0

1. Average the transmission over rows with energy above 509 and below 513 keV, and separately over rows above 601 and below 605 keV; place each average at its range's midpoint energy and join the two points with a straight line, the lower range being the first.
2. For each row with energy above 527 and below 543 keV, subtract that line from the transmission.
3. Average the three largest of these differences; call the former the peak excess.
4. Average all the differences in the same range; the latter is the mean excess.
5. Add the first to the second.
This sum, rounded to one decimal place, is 2.1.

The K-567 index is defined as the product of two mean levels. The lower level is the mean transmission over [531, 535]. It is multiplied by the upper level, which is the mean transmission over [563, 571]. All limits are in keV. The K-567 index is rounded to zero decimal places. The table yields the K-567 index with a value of 22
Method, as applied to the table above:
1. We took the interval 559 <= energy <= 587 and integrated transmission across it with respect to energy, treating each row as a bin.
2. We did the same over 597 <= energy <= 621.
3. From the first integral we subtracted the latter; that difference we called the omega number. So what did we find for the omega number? 14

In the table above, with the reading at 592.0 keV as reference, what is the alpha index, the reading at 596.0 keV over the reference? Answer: 1.00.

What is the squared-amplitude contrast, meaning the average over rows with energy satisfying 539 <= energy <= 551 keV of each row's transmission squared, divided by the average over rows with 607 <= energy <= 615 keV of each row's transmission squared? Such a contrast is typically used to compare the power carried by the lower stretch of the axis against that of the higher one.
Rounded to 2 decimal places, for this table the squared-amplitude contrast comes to 0.88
